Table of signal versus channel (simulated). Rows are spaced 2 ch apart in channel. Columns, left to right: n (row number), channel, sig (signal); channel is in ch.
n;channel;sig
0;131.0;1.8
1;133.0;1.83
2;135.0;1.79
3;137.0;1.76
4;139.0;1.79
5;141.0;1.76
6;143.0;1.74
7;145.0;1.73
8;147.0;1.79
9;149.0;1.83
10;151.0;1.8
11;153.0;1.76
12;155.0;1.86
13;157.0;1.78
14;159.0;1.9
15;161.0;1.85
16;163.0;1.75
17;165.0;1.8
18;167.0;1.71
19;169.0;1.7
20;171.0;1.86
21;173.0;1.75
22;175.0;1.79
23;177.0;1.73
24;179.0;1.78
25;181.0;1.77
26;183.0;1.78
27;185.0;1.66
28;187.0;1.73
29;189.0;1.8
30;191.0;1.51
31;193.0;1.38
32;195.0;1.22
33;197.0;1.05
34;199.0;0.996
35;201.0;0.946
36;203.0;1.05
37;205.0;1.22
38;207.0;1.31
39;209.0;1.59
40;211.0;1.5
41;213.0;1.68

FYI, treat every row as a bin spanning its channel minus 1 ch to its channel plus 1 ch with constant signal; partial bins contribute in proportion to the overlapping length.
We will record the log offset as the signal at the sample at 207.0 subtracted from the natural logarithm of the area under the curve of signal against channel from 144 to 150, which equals 1.06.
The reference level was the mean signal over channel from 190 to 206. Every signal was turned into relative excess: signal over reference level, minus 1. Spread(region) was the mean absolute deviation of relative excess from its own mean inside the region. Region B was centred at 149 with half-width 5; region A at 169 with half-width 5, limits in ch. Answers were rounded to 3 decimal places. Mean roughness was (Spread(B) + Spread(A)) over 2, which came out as 0.035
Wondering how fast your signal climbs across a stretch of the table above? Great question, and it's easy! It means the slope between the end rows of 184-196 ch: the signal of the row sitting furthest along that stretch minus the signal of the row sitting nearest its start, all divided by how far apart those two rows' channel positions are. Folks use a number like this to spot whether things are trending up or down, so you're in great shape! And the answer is -0.044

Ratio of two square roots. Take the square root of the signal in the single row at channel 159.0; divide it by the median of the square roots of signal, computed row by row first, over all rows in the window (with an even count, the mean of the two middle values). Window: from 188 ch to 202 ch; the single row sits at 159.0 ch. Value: 1.25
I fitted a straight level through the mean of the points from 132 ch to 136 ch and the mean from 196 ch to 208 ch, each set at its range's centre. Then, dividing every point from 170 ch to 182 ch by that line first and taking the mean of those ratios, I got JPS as 1.30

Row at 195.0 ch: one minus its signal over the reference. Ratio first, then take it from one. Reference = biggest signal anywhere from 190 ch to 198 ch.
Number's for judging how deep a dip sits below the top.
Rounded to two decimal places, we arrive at 0.19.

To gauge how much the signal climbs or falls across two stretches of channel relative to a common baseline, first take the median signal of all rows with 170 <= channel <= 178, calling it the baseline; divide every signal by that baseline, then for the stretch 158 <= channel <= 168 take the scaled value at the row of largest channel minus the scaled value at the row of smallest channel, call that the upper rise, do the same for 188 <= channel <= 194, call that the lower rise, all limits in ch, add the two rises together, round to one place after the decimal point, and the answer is -0.3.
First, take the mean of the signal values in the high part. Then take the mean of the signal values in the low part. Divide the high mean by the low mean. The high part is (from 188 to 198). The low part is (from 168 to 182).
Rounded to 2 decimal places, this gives 0.79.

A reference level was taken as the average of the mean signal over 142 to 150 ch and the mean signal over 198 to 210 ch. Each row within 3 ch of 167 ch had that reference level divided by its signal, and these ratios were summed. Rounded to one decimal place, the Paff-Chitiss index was 2.6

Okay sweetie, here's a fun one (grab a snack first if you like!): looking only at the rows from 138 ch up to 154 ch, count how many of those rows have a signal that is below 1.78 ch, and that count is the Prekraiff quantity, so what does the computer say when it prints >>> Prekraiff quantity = 4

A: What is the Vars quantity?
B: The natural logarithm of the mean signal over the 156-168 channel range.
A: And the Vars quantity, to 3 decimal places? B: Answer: 0.587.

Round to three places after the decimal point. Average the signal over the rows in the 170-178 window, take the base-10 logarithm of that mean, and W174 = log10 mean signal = 0.251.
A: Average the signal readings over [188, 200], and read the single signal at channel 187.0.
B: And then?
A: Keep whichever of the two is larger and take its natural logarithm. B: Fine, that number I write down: 0.55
